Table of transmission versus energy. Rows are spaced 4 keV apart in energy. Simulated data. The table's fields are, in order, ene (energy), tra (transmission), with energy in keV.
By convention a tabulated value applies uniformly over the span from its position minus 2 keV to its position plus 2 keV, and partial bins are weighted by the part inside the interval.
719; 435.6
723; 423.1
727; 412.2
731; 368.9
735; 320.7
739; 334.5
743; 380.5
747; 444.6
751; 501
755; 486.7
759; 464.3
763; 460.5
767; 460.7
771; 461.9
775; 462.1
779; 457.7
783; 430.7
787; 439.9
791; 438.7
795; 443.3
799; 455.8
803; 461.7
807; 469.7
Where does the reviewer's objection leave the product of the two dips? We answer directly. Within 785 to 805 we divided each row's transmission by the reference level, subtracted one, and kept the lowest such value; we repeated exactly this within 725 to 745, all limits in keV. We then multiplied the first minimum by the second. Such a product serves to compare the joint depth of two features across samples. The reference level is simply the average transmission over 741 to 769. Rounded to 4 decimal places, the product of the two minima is 0.0119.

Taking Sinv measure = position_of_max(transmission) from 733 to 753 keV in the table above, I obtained 751 keV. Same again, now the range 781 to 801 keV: 799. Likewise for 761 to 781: 775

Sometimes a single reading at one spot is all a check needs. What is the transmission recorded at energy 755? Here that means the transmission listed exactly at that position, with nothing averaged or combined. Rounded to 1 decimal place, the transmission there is 486.7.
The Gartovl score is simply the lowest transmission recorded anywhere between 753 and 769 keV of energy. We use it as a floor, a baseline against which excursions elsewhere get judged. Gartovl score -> 460.5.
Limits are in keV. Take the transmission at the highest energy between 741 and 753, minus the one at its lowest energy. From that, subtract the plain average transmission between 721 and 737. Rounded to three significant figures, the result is -261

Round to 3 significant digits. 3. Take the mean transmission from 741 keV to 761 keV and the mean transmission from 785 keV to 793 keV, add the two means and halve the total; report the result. 447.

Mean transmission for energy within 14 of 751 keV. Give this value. 439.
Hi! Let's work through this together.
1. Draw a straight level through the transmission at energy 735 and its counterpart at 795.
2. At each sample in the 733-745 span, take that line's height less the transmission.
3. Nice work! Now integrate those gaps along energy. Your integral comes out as -196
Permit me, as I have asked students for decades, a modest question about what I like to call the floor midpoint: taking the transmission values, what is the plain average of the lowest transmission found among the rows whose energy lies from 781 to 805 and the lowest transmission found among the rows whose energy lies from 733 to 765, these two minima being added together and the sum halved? 376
